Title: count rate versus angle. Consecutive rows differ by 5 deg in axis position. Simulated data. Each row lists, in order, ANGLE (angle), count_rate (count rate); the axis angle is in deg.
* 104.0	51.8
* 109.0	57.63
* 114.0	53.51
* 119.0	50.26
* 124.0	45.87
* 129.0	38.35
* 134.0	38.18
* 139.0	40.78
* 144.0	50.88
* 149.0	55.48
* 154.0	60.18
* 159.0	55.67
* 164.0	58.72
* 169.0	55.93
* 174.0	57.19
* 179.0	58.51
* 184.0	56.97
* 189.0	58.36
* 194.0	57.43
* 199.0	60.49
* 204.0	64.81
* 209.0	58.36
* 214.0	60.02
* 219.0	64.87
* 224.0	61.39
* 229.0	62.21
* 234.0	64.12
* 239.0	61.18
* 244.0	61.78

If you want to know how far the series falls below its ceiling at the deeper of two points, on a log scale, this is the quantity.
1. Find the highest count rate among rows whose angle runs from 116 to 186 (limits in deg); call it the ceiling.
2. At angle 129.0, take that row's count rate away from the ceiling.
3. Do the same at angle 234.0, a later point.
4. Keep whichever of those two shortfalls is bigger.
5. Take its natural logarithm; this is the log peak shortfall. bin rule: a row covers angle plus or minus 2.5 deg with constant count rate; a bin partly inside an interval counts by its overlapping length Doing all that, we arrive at 3.1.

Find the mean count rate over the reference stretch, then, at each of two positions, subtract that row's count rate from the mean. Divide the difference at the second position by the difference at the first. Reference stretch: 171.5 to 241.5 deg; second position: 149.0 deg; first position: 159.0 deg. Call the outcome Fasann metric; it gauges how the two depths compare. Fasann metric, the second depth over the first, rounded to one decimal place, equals 1.0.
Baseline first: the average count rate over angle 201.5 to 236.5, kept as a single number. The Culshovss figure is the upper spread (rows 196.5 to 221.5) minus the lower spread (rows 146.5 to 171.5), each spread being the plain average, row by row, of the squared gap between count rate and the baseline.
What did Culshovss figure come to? -22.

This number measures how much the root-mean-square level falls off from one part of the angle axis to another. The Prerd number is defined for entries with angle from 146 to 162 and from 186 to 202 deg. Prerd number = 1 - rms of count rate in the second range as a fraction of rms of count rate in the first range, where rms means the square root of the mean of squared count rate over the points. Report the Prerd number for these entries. 0.0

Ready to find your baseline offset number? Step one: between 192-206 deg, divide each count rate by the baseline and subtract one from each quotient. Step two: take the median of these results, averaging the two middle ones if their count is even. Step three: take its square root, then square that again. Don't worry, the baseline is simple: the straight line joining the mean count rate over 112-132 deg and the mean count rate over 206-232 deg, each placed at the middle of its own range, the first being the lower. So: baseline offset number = 0.035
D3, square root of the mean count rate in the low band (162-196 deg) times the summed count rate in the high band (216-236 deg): 121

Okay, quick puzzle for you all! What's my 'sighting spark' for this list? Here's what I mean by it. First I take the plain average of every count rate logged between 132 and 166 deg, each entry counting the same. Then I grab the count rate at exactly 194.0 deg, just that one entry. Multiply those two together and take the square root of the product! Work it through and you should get 54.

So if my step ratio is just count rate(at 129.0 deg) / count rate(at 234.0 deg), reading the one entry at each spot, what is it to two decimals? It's 0.60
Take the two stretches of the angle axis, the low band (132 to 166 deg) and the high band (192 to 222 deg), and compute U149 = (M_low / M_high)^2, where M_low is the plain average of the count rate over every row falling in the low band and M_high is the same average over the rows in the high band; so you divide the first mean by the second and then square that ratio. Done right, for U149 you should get 0.71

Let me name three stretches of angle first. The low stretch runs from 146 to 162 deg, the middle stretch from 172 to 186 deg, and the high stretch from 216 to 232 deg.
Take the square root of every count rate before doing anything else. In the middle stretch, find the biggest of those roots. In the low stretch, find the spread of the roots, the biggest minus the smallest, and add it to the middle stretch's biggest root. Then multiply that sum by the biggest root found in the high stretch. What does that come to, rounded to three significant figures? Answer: 64.1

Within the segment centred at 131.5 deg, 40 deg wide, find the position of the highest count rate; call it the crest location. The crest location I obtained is 149.0 deg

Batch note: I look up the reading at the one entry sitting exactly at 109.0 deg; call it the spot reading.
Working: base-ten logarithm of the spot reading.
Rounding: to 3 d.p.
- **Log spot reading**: 1.761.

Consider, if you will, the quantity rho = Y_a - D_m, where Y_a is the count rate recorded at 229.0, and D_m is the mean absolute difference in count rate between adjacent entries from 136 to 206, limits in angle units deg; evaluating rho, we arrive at 58.9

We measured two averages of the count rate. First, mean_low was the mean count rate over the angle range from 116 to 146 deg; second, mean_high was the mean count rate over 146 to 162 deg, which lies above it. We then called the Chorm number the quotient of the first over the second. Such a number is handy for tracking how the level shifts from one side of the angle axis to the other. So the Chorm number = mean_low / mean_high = 0.77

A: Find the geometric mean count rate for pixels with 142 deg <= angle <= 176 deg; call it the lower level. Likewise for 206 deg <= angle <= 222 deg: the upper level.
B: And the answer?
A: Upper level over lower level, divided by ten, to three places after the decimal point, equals 0.109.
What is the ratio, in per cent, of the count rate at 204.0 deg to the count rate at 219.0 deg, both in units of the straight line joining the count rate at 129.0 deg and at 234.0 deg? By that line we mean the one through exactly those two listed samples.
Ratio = 106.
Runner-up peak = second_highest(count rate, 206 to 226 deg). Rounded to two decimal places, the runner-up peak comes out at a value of 61.39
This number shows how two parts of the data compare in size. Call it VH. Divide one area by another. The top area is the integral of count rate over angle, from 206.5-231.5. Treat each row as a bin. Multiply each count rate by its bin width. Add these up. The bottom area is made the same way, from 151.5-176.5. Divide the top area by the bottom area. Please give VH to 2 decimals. 1.07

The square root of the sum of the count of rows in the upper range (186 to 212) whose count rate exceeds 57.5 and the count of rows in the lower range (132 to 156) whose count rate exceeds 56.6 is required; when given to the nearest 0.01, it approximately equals 2.24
